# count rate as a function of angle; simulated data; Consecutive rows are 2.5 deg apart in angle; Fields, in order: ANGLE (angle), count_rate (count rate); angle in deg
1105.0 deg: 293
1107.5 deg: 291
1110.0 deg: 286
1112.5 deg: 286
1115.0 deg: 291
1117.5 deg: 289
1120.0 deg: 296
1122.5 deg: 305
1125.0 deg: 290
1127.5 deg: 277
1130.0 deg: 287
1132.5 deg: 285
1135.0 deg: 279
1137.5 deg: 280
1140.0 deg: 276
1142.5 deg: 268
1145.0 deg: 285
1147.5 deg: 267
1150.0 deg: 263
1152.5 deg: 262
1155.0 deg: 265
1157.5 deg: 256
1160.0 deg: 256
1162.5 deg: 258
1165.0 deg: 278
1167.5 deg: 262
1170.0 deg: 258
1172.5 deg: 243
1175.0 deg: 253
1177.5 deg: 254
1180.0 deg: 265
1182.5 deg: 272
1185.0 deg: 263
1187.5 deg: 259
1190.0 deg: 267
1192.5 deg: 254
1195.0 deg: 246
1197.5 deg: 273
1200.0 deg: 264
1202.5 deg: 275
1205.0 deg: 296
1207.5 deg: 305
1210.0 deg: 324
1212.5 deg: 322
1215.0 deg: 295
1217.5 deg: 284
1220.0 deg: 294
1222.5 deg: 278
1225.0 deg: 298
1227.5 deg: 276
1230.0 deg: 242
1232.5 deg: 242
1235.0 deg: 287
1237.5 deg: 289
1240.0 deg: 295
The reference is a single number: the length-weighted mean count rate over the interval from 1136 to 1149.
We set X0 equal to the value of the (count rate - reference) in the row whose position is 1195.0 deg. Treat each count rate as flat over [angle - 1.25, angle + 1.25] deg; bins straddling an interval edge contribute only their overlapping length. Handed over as -29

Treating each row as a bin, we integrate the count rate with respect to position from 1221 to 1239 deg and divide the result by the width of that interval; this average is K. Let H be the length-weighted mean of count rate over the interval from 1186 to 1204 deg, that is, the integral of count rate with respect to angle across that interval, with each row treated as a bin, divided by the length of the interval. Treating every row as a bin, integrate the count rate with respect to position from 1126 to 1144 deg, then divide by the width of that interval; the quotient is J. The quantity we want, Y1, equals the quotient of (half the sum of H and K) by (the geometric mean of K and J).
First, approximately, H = 263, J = 279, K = 274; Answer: 0.97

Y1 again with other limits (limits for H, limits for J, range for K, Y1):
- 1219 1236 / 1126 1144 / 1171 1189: 0.99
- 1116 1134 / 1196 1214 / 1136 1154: 0.99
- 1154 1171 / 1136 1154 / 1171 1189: 0.98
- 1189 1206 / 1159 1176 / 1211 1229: 1.02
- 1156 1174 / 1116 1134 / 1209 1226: 0.95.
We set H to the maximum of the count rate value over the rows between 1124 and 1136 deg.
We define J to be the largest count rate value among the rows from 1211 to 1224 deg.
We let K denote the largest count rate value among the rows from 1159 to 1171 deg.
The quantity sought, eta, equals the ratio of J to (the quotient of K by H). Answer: 336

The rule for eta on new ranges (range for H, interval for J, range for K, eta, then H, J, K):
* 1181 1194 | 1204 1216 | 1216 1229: 296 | 272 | 324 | 298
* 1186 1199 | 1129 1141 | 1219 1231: 263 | 273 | 287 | 298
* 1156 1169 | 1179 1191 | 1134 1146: 265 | 278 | 272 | 285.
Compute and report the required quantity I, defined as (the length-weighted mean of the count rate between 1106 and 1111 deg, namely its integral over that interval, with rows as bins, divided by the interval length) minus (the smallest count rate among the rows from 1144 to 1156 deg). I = 27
